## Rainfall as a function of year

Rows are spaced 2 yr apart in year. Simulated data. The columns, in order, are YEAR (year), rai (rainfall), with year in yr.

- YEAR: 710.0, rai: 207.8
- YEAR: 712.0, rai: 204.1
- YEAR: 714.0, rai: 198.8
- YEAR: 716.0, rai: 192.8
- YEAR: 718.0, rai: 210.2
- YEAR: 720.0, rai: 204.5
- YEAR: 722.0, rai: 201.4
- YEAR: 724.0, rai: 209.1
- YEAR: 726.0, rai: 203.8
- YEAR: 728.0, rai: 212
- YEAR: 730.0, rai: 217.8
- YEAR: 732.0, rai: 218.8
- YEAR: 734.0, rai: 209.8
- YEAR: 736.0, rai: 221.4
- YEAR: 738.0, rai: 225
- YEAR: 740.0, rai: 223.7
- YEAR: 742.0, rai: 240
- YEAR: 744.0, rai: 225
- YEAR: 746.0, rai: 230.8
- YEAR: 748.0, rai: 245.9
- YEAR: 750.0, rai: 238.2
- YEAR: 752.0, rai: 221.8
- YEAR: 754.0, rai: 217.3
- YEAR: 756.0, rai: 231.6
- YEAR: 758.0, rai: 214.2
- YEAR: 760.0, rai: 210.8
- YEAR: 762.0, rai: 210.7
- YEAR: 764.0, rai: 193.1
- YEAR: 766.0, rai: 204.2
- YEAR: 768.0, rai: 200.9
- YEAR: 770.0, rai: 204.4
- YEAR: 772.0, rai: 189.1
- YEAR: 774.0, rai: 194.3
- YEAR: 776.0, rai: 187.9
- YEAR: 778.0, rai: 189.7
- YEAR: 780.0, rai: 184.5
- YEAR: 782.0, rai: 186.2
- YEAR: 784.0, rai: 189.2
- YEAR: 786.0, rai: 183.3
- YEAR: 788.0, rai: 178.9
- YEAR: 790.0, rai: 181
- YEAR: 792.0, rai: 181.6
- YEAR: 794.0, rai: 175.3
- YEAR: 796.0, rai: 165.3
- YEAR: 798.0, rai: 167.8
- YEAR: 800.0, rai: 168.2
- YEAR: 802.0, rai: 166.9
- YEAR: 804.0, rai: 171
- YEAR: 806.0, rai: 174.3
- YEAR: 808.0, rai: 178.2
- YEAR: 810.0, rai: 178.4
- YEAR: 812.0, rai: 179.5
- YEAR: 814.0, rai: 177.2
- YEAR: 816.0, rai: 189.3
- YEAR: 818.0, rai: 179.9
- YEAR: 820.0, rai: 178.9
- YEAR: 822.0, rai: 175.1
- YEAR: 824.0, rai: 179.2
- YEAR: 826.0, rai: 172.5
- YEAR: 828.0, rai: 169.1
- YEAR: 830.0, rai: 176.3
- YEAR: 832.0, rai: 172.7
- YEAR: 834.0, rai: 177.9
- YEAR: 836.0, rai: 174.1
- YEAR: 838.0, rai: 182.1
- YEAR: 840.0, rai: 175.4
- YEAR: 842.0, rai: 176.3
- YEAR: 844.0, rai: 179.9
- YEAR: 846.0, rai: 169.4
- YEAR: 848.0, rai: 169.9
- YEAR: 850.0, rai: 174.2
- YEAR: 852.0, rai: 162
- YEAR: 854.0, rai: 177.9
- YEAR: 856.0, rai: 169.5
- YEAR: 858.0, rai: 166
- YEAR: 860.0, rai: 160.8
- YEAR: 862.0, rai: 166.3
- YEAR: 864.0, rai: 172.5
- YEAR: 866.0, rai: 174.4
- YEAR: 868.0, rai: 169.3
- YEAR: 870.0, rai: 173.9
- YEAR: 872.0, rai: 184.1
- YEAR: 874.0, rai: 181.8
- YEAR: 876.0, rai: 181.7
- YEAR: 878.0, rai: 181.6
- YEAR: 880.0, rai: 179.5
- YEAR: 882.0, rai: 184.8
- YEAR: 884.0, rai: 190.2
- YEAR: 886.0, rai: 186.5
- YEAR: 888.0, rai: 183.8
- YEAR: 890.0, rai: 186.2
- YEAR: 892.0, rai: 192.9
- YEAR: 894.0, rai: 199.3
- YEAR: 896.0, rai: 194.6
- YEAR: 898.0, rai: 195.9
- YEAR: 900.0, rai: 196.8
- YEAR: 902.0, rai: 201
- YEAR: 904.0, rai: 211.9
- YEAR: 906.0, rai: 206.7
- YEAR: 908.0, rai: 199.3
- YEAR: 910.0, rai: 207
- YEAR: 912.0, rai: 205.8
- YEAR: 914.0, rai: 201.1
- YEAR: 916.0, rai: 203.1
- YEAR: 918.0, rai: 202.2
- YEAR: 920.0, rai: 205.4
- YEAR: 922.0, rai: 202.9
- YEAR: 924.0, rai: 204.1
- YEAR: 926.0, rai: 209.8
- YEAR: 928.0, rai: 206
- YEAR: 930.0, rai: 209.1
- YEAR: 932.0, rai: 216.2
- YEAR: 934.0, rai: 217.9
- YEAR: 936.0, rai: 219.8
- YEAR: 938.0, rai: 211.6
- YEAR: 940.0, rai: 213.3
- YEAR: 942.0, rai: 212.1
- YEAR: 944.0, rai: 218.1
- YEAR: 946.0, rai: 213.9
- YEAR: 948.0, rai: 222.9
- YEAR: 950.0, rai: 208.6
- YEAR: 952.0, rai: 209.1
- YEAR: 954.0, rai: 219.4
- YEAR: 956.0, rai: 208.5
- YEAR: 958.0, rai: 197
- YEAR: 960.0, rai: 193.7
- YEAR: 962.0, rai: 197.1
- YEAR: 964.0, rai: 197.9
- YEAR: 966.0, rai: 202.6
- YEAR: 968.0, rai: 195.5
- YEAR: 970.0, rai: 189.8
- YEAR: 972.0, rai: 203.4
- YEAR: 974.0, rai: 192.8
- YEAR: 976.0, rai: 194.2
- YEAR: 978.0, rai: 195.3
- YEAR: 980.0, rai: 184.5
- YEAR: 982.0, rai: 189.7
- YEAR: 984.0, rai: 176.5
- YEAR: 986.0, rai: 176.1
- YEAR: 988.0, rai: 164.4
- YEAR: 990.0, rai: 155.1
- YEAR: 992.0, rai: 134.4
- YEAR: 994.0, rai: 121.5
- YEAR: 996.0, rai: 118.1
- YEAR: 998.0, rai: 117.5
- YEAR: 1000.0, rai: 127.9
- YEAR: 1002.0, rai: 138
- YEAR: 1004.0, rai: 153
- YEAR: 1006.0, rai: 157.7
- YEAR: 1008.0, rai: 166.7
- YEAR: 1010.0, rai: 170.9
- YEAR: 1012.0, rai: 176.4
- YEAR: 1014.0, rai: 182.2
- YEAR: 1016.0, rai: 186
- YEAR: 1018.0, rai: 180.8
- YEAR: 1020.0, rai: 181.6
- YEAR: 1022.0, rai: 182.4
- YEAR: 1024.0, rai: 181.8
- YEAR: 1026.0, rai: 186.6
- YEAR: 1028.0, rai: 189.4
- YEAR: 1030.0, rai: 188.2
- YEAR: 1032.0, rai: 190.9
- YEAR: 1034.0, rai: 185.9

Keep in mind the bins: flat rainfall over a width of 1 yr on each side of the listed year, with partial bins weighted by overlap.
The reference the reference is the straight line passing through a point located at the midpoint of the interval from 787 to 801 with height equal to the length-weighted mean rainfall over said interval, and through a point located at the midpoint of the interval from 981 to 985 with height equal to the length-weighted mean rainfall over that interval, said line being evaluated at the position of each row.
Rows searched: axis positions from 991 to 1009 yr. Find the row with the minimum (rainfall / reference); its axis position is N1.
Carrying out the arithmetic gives 998.0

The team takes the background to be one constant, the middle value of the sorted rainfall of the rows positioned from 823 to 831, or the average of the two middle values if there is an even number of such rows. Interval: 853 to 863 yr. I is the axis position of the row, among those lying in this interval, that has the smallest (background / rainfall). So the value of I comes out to 854.0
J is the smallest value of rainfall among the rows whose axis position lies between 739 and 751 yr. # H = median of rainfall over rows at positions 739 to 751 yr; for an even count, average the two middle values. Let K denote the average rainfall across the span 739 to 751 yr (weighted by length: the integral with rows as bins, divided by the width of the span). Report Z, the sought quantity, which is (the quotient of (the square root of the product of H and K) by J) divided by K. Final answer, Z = 0.0045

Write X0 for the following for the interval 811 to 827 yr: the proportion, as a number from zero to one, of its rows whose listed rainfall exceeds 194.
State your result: 0.0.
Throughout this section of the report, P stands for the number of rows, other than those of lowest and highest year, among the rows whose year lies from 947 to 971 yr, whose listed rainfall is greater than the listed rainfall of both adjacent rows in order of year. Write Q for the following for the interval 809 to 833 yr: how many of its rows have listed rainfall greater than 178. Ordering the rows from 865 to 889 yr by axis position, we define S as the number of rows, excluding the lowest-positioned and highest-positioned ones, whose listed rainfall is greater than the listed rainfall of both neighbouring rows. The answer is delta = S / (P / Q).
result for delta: 6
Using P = 2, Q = 6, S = 2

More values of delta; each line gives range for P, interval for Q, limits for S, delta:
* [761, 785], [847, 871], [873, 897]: 0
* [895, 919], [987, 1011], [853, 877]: 0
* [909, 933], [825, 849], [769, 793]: 2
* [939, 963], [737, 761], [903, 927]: 12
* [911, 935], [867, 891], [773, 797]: 10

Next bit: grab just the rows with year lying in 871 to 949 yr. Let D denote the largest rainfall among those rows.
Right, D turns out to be 222.9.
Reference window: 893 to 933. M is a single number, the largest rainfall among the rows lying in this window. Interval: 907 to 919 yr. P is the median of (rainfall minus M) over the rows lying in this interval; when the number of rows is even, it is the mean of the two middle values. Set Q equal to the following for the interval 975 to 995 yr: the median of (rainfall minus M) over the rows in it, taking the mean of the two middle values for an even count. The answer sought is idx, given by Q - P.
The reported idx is -26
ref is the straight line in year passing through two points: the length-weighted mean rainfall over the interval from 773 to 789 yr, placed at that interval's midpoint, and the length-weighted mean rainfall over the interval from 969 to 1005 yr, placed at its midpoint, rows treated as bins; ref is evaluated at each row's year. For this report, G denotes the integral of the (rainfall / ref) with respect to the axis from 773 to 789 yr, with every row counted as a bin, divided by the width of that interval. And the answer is 1.00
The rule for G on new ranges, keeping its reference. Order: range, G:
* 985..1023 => 0.98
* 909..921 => 1.19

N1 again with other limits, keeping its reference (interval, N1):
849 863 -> 860.0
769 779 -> 776.0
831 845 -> 832.0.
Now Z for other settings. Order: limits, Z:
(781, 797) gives 0.0061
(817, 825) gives 0.0057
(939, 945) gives 0.0047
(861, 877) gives 0.0060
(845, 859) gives 0.0062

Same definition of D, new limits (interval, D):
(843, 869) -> 179.9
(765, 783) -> 204.4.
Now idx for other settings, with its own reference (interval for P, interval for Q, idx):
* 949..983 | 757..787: -4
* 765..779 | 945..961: 15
